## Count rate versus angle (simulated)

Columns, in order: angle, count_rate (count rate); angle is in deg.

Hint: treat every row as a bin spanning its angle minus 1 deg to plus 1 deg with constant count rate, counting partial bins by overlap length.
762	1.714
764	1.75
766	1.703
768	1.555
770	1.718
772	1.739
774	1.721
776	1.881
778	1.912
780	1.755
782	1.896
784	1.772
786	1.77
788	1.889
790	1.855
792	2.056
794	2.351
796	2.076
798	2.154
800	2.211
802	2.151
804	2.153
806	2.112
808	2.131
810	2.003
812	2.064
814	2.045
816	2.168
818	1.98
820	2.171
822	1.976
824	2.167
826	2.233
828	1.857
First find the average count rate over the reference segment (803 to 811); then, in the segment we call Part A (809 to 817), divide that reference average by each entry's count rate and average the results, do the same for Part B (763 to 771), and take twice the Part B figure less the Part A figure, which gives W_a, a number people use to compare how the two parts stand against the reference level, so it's 1.5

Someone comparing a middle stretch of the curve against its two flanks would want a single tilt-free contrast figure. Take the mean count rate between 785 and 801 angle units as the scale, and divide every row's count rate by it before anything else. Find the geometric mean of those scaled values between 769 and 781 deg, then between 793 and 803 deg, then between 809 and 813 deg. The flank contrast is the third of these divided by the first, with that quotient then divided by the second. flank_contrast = 1.065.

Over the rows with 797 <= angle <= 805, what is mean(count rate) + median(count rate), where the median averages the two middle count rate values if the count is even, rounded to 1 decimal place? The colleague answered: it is 4.3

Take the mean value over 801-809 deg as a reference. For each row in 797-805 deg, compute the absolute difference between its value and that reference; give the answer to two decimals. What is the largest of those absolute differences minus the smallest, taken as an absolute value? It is 0.06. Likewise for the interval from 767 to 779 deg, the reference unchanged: 0.36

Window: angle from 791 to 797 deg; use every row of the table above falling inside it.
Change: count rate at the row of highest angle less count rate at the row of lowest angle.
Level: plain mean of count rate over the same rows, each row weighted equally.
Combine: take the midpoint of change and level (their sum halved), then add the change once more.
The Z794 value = 1.1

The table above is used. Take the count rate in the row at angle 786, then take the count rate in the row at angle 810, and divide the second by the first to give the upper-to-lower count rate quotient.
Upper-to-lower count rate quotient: 1.13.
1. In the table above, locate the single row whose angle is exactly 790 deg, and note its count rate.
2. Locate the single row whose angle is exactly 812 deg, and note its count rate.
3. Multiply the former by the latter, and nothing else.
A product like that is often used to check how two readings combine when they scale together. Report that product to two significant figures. 3.8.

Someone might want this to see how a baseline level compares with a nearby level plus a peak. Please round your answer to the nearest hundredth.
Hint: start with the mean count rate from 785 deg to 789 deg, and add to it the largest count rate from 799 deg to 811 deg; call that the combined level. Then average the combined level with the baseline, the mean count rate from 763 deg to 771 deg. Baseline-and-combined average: 2.86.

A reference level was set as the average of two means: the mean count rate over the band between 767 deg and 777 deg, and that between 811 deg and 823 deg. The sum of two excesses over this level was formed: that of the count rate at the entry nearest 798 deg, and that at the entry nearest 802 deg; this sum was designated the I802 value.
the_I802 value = 0.51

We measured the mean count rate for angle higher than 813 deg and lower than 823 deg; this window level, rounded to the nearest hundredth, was 2.07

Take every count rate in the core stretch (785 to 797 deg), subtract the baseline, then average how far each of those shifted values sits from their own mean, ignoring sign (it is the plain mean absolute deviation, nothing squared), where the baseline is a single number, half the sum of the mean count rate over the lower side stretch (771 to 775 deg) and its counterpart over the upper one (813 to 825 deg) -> 0.16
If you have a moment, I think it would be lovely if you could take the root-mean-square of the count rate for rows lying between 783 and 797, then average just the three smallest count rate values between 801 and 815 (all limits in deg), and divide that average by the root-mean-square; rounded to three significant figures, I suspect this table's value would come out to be 1.03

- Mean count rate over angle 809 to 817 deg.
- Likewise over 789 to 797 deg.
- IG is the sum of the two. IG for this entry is 4.15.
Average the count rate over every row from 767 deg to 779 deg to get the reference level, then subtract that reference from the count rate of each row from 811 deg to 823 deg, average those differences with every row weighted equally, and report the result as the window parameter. 0.31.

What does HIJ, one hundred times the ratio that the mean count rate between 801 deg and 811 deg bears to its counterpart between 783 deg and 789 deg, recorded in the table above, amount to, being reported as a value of 117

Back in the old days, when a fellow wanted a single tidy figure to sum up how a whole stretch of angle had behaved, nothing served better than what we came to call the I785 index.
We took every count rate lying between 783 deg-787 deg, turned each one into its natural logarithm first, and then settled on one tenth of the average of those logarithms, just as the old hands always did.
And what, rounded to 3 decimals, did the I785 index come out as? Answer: 0.057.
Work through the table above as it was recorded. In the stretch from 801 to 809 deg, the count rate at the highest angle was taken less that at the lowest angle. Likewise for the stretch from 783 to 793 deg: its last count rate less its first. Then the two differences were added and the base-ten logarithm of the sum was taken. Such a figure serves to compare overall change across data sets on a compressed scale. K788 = -0.58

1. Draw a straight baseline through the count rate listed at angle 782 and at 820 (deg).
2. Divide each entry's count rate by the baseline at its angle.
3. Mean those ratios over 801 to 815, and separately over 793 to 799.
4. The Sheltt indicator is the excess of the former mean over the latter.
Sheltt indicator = -0.09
